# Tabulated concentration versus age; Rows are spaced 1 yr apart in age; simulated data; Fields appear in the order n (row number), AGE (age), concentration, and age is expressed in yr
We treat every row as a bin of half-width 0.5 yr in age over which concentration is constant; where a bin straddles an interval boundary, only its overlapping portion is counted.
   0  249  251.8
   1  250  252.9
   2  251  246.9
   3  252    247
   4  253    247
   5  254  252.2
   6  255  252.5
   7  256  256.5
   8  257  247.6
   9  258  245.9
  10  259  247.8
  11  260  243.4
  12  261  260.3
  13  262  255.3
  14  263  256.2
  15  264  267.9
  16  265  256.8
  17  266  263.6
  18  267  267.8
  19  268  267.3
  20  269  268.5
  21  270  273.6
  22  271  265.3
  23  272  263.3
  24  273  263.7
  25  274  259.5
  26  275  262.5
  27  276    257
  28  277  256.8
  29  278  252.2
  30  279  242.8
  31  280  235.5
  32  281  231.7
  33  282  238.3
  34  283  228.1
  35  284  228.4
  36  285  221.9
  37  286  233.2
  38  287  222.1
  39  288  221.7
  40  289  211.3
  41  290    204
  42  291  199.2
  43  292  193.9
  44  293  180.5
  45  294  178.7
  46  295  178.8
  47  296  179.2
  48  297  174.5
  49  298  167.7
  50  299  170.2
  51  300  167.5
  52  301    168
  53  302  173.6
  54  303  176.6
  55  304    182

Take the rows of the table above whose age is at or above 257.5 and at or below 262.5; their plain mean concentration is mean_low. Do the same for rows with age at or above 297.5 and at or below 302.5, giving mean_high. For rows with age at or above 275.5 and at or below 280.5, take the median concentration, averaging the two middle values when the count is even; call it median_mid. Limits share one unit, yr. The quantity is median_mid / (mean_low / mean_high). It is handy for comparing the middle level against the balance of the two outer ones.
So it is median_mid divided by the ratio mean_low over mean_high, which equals 171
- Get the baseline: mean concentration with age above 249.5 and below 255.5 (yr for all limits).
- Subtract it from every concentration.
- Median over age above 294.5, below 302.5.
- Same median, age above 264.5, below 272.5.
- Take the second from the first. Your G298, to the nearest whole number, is -94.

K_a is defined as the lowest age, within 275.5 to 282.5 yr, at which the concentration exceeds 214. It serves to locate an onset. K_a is 276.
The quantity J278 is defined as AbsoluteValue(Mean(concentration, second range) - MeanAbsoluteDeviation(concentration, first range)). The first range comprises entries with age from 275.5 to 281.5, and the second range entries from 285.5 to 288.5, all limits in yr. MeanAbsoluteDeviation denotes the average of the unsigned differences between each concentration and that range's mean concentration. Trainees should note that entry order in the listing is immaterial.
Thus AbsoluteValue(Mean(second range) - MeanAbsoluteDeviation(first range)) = 216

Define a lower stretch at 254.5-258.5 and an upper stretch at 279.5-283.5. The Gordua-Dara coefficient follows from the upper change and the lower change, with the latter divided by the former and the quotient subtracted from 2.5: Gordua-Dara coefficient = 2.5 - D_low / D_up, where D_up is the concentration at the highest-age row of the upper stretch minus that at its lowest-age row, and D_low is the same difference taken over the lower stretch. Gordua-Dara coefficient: 1.6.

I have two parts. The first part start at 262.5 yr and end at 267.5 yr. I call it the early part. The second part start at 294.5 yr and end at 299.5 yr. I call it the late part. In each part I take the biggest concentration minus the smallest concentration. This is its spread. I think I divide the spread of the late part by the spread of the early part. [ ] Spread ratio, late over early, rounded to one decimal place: 1.0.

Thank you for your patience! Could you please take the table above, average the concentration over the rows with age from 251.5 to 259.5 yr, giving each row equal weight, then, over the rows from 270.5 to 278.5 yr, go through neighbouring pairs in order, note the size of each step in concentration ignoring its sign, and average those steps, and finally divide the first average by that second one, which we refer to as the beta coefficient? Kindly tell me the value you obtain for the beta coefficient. 88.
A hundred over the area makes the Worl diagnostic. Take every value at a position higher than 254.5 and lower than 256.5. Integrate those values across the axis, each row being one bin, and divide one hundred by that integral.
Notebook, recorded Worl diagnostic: 0.196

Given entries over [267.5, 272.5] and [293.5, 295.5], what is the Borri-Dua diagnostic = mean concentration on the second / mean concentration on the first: 0.67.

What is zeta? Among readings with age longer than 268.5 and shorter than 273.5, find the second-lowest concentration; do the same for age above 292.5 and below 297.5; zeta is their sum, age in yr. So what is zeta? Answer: 442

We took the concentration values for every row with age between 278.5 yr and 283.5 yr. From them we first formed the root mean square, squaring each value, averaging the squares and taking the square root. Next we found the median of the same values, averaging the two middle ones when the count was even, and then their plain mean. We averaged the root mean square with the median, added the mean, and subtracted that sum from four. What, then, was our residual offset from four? -467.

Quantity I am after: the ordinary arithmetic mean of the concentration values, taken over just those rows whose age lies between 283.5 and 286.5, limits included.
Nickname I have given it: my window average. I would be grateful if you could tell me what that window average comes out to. 228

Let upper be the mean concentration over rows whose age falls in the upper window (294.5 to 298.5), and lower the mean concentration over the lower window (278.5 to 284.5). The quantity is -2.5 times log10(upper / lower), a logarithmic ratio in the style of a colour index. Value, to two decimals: 0.32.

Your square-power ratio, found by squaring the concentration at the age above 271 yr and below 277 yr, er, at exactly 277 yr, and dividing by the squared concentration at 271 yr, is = 0.94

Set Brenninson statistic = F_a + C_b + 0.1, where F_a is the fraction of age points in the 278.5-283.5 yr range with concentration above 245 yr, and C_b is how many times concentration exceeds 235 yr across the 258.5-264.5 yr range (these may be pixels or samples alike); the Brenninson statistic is 6.1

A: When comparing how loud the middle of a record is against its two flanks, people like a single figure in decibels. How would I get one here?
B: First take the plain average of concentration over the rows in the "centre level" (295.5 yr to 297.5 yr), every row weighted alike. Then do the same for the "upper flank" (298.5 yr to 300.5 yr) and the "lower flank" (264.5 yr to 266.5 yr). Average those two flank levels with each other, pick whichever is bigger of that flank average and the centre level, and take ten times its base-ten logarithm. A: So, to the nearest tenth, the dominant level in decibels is 23.3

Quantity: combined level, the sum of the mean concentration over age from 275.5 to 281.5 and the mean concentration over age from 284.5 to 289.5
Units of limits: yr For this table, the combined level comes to 468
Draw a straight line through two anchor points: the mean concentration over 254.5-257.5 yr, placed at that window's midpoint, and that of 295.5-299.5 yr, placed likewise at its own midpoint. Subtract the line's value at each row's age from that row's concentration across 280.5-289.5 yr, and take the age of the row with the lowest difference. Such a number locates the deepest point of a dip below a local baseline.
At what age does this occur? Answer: 289 yr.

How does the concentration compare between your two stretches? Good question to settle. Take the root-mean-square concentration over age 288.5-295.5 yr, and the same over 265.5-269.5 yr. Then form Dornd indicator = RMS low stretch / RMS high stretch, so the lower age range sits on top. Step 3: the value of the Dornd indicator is 1.38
